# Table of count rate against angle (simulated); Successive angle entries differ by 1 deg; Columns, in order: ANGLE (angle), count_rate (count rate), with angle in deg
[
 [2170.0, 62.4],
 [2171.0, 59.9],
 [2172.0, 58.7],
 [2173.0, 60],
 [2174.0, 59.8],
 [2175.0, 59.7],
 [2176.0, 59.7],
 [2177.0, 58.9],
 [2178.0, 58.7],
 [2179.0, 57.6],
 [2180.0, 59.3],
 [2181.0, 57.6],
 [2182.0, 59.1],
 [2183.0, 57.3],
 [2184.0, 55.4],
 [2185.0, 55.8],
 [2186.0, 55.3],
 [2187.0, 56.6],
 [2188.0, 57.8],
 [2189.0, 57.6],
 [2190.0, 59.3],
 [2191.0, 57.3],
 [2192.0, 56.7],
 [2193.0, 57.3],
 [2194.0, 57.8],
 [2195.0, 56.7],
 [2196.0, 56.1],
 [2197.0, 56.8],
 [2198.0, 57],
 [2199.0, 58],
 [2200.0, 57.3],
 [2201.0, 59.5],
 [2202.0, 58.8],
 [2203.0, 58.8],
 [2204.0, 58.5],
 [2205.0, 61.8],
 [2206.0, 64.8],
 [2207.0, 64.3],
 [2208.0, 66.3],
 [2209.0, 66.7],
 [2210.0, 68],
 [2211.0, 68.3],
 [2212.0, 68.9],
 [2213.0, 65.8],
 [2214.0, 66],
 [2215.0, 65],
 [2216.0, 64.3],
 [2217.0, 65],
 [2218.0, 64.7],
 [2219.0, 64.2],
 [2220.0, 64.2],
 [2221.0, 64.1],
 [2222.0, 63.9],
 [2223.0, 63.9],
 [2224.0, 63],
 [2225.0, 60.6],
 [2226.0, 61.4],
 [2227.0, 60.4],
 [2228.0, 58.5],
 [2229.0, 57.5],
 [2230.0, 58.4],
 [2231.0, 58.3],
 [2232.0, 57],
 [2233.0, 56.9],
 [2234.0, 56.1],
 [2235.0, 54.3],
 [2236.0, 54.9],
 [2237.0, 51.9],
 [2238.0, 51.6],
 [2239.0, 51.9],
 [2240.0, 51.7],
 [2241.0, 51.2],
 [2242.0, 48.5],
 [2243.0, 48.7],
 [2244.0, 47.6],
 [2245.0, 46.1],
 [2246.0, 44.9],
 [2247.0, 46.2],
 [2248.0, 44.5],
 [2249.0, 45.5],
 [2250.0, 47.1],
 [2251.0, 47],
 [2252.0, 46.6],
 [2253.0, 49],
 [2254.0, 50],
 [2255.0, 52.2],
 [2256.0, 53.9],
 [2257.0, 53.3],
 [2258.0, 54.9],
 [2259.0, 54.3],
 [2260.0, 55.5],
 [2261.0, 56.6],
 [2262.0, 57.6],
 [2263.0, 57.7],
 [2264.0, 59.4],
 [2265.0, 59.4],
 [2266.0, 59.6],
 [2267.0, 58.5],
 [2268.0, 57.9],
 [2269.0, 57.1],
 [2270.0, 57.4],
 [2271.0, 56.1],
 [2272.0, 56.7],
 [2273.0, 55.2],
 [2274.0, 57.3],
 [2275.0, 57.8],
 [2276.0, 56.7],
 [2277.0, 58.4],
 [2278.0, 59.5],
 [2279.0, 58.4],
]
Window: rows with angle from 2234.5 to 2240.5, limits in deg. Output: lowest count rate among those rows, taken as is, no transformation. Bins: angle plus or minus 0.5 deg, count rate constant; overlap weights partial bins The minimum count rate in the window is 51.6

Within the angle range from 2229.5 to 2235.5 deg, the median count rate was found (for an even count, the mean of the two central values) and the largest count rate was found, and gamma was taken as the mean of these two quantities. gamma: 57.7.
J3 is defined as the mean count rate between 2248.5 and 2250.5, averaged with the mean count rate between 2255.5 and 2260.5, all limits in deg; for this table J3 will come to 50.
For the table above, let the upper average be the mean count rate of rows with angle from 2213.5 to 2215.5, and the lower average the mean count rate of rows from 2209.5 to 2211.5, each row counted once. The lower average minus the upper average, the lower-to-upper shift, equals 3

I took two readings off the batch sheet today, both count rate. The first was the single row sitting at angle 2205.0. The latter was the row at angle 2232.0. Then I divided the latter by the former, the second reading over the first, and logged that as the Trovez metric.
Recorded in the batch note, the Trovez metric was 0.92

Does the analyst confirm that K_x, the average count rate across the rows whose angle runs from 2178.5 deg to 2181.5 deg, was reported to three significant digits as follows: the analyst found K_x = 58.2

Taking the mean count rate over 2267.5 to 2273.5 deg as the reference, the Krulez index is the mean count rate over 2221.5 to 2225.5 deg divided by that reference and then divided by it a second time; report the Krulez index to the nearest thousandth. 0.020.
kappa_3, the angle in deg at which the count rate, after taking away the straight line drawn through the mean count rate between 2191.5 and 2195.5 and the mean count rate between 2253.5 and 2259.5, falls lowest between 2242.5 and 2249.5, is 2248.0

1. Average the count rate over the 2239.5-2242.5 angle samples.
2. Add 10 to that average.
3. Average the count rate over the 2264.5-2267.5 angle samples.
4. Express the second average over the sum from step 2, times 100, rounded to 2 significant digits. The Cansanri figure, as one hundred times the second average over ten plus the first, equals 98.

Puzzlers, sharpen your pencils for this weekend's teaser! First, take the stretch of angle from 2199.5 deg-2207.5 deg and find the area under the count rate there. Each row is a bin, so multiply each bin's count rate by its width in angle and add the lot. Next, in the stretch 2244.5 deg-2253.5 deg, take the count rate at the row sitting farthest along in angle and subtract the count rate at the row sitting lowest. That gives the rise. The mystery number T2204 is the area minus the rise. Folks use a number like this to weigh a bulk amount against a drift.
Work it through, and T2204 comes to 481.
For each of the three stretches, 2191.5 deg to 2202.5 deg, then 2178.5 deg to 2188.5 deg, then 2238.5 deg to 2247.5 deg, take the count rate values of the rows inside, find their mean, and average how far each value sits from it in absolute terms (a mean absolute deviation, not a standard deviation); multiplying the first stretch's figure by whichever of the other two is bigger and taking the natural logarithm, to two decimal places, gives 0.48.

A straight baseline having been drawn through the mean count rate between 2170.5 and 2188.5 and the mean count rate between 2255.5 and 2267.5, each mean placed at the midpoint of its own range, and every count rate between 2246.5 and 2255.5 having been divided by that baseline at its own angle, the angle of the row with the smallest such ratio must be 2248.0 deg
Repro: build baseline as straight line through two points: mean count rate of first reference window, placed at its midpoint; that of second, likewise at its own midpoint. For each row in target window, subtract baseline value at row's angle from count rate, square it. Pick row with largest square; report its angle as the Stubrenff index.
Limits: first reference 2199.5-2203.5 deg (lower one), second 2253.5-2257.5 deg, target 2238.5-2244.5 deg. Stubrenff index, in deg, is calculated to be 2244.0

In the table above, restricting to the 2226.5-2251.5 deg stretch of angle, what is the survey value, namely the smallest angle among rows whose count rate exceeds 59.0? 2227.0 deg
